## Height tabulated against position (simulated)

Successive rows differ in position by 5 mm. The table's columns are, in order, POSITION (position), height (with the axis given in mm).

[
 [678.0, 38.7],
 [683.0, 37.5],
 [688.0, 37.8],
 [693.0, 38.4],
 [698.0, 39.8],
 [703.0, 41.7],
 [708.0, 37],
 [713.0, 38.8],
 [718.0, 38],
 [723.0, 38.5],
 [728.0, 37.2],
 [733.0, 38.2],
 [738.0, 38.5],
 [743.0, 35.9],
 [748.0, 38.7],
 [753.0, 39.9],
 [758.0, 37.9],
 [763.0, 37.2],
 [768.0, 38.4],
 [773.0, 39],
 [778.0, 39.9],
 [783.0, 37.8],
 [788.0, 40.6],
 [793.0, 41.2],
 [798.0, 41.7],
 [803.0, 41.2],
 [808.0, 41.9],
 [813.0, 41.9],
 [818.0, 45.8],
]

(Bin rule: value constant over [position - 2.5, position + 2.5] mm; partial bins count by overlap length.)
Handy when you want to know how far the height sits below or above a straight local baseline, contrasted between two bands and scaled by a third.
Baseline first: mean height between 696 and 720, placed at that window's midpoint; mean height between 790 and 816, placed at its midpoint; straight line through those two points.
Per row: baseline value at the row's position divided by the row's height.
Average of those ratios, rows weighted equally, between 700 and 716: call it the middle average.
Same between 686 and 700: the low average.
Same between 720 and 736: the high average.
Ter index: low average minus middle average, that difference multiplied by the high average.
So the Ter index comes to 0.00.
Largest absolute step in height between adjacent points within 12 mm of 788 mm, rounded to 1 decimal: 2.8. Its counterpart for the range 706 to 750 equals 2.8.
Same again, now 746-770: 2.0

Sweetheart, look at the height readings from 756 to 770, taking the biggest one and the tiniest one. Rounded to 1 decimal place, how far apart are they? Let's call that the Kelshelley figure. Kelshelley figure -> 1.2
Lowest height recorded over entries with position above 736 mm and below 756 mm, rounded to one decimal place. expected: 35.9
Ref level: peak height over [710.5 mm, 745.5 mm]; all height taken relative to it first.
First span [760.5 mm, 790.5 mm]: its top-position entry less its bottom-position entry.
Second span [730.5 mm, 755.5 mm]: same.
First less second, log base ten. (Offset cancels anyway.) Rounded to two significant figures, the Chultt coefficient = 0.23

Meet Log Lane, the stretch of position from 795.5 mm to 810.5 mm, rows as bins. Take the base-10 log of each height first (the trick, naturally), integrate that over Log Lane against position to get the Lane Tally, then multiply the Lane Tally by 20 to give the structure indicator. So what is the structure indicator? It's 486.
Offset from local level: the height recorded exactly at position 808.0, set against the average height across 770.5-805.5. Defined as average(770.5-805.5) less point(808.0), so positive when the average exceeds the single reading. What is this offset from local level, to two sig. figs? -1.7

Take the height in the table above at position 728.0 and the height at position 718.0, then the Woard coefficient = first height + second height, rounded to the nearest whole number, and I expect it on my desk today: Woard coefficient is 75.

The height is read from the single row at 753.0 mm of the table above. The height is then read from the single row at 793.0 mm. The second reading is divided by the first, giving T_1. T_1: 1.03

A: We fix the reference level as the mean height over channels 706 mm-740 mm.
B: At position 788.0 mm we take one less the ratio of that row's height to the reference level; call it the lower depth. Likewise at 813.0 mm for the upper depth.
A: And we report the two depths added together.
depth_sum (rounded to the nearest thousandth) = -0.169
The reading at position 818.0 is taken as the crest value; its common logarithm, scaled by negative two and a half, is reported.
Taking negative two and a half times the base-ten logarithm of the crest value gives -4.15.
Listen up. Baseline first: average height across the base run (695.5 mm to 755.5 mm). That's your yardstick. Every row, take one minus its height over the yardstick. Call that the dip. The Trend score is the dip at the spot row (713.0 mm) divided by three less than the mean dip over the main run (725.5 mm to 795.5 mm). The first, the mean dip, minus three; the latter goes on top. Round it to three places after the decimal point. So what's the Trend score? 0.002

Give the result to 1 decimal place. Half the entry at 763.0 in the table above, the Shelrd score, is 18.6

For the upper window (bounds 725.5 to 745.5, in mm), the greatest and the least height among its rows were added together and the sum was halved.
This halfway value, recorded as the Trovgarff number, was 37.2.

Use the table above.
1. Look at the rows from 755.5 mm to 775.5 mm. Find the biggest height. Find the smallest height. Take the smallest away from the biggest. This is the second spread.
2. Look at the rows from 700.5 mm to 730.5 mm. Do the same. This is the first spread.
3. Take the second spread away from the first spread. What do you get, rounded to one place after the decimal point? 2.9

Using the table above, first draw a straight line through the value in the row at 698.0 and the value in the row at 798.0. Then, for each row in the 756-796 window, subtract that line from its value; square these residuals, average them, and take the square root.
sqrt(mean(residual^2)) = 2.6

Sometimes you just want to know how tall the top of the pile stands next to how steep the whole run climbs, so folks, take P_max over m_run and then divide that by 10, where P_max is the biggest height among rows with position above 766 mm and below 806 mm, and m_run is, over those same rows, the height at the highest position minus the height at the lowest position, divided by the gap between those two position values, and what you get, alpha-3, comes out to 52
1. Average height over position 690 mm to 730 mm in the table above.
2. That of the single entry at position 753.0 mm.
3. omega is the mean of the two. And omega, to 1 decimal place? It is 39.3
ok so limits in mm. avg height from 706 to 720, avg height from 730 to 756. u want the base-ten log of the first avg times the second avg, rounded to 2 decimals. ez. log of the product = 3.16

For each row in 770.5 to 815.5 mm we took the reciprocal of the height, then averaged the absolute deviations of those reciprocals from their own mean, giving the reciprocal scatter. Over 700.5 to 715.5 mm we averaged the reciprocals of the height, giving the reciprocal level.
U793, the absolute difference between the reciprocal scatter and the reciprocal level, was 0.0249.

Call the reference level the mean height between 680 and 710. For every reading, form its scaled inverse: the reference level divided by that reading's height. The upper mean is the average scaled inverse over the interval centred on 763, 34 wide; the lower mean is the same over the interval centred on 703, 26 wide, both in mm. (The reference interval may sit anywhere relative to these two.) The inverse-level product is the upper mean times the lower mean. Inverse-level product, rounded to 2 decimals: 0.99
